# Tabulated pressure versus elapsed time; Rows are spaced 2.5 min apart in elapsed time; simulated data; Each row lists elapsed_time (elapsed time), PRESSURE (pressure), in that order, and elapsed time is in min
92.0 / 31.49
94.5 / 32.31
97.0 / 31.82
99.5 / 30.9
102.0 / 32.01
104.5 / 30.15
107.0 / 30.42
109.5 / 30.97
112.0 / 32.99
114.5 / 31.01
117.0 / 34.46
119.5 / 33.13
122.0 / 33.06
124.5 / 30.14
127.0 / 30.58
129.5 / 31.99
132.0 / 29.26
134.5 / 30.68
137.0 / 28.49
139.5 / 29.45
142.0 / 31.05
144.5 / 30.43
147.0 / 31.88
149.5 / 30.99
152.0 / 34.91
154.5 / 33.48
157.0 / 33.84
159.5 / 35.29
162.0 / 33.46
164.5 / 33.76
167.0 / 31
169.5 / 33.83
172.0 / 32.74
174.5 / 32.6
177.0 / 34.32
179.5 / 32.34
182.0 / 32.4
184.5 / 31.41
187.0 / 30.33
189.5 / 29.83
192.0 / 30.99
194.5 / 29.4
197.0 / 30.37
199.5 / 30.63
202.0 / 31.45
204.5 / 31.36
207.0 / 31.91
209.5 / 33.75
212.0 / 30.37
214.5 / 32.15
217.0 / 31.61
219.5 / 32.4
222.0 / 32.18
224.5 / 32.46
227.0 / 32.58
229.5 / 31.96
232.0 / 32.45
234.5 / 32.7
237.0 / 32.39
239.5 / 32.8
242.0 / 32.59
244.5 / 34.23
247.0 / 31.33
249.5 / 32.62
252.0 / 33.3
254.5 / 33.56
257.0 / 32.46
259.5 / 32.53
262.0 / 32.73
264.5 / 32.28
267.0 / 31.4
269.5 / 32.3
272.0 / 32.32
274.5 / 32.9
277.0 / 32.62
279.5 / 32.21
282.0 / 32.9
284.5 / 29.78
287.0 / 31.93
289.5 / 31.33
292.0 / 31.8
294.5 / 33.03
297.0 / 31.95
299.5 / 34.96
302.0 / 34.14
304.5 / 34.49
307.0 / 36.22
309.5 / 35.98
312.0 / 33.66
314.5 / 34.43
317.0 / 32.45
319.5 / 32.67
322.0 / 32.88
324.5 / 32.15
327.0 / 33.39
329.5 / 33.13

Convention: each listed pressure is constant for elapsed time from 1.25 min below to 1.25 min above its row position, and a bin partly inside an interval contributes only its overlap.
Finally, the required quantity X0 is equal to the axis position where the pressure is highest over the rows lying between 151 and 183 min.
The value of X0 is 159.5 min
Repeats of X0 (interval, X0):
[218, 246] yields 244.5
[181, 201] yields 182.0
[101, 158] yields 152.0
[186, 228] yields 209.5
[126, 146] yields 129.5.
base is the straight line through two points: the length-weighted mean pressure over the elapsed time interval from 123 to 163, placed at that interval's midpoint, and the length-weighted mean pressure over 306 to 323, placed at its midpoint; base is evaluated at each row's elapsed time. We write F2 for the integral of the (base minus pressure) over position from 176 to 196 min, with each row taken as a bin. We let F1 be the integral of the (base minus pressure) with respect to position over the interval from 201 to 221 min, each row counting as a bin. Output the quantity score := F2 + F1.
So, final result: 32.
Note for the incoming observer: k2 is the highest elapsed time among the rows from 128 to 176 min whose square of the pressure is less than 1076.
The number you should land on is 174.5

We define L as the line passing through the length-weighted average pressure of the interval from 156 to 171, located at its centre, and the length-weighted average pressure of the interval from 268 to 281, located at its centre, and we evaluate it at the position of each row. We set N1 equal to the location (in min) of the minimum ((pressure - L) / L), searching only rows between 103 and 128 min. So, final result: 104.5 min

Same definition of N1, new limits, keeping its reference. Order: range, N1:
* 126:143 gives 137.0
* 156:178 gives 167.0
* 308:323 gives 317.0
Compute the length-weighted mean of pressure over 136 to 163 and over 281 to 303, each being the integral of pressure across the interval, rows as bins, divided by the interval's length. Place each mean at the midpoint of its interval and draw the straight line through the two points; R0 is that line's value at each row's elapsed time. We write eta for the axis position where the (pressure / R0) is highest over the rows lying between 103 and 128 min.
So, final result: 117.0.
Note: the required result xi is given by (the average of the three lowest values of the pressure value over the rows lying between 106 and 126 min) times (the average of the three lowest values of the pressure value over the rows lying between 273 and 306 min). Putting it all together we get 945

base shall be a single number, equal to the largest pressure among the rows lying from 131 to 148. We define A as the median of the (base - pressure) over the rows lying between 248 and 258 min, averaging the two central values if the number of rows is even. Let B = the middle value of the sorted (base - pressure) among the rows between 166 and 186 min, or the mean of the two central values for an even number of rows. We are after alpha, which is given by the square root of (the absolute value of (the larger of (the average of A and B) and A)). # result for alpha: 0.9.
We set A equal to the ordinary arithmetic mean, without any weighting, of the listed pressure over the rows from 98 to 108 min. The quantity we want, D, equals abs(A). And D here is 30.9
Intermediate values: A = 30.9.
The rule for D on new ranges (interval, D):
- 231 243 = 32.6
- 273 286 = 32.1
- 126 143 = 30.2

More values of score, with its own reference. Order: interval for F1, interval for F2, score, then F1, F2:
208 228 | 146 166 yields -23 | 10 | -33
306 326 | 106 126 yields -10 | 6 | -16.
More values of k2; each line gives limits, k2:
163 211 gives 207.0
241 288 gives 287.0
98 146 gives 144.5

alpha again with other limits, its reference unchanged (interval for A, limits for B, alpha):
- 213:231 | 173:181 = 0.5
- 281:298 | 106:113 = 0.7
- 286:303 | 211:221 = 0.2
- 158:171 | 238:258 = 1.2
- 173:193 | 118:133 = 0.5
